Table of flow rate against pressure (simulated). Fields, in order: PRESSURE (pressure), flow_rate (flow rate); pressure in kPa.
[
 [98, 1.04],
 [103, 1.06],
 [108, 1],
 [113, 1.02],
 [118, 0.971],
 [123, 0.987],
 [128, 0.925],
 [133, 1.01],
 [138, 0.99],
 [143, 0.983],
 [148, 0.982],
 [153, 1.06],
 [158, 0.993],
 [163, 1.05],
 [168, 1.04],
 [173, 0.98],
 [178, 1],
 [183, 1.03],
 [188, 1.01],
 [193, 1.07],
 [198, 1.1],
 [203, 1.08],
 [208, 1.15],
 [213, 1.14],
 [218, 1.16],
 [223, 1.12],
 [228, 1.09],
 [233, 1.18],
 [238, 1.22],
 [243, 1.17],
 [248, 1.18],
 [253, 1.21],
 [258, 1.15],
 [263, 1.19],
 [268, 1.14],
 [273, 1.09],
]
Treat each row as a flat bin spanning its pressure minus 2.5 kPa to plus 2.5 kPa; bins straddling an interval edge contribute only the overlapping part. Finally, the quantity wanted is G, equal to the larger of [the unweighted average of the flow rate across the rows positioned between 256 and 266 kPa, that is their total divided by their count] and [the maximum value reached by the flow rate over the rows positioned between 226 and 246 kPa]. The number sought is 1.22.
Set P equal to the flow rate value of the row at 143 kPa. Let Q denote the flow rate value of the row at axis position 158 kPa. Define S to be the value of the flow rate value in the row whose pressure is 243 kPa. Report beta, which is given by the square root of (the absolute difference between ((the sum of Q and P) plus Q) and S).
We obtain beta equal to 1.34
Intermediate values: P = 0.983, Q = 0.993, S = 1.17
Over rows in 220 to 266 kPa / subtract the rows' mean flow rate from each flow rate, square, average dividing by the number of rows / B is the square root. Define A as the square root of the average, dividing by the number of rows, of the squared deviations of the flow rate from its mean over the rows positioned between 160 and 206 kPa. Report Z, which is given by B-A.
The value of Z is 0.002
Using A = 0.0371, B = 0.039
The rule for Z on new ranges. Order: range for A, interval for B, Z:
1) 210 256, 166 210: 0.012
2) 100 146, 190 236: 0.002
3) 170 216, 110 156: -0.023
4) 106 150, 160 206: 0.011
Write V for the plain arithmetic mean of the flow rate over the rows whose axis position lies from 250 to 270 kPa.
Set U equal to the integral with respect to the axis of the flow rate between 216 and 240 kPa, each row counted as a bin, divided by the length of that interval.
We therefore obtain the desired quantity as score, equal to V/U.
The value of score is 1.02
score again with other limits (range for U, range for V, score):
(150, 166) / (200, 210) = 1.08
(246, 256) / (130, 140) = 0.84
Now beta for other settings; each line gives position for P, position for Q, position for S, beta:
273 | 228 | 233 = 1.45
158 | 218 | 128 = 1.55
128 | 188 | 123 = 1.40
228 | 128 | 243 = 1.33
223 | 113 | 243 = 1.41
